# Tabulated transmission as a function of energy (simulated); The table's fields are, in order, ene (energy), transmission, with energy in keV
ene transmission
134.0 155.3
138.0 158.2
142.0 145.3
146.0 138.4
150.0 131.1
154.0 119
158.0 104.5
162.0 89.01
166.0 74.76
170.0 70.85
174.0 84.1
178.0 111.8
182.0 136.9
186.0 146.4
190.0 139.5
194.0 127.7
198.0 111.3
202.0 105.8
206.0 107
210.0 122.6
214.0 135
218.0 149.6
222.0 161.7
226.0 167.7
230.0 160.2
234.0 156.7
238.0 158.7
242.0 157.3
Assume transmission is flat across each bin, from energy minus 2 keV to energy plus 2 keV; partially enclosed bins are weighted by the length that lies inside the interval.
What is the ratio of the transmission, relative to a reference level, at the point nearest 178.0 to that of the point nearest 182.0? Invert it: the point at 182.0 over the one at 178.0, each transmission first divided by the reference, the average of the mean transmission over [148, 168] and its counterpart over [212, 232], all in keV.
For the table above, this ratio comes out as 1.2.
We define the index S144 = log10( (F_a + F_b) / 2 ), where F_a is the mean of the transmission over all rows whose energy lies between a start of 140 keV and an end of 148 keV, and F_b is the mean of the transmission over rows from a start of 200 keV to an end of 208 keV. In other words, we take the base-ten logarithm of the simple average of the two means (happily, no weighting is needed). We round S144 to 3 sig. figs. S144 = 2.09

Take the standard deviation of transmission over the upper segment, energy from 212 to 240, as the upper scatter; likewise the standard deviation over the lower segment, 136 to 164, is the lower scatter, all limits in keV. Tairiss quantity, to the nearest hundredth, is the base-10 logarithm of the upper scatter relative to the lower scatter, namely -0.36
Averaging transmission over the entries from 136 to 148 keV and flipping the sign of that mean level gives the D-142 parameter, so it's -147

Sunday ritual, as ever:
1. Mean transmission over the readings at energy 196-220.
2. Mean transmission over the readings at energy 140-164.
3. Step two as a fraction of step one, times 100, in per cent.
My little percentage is 99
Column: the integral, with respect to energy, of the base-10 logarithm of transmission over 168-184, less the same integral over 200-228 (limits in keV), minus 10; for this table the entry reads -38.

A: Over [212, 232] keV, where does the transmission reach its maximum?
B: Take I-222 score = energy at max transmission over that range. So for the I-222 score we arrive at 226.0 keV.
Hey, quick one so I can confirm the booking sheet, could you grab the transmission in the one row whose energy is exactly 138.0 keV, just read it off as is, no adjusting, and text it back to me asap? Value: 158.2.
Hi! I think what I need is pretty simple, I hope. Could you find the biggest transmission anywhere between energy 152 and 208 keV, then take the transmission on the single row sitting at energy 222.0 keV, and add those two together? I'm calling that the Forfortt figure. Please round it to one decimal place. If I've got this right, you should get 308.1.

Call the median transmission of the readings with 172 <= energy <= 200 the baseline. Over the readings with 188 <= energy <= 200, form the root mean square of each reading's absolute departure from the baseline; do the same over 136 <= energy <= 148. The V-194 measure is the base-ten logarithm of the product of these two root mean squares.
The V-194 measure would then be 2.39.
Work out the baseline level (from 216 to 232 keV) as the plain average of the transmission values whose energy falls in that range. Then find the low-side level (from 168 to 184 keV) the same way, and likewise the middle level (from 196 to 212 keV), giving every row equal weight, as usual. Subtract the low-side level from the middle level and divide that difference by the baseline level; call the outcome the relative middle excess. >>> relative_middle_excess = 0.07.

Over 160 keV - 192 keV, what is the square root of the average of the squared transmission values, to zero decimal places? 111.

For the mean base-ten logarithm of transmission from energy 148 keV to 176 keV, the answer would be 1.97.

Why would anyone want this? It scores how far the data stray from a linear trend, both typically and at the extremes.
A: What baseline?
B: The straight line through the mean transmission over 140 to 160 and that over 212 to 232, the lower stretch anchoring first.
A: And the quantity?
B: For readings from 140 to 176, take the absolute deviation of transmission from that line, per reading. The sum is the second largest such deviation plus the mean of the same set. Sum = 91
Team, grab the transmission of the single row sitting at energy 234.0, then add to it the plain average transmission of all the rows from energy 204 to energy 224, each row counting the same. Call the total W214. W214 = 292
